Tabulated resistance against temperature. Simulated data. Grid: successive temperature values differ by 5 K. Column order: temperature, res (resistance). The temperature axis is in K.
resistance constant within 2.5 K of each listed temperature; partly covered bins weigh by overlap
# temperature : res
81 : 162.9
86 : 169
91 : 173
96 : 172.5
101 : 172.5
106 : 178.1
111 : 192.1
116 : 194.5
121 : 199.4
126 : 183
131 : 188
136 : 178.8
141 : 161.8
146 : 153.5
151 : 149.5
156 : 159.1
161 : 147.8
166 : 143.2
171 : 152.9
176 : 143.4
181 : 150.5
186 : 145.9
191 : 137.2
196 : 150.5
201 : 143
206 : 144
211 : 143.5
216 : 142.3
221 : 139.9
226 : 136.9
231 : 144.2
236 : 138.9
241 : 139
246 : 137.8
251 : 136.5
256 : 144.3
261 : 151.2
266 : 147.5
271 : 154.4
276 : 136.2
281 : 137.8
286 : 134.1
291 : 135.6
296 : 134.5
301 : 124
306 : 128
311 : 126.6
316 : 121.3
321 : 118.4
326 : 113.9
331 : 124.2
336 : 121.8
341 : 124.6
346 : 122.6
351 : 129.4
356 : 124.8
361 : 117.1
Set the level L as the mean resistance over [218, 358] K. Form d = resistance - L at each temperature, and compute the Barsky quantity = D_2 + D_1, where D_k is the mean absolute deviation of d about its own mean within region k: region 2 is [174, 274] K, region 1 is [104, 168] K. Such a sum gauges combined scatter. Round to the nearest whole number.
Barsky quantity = 22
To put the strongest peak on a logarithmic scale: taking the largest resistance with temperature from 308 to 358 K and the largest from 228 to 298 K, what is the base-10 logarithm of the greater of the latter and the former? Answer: 2.19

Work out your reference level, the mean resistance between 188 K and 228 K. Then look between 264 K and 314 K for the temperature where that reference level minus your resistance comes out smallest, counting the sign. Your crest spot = 271 K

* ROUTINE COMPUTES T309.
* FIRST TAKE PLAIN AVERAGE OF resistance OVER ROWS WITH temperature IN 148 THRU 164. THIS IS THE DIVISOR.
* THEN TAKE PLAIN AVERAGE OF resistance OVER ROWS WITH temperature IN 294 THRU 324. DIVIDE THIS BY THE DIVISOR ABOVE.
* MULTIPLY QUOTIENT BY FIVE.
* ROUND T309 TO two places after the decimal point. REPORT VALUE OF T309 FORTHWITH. 4.12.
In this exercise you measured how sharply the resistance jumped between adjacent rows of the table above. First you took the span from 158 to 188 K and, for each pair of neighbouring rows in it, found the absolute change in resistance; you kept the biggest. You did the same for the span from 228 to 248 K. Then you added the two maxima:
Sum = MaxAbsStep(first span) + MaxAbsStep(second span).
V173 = 15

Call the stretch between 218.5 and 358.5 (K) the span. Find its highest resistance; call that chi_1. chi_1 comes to 154.4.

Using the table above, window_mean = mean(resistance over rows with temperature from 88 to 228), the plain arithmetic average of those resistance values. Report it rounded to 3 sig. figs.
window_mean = 160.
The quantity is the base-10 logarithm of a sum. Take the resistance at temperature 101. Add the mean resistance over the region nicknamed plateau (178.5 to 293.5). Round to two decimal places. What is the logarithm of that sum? 2.50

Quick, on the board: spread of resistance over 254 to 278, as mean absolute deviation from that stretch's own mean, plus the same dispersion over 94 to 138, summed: 13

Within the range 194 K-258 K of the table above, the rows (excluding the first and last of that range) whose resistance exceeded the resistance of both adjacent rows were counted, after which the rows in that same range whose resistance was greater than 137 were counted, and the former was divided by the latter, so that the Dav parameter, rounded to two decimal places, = 0.27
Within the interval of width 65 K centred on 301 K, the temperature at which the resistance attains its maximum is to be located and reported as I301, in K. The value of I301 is 271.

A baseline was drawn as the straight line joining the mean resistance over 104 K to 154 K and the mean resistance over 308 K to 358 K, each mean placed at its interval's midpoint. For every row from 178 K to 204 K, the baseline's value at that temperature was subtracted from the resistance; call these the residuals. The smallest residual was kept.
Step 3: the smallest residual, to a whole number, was -24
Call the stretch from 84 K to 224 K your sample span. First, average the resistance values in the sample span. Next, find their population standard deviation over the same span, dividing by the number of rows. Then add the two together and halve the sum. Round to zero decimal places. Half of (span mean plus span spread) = 90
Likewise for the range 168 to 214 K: 75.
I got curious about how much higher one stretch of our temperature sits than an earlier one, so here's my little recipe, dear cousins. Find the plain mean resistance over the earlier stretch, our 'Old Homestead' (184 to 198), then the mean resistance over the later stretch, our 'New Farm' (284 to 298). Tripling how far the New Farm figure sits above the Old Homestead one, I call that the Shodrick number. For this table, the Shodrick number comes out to -29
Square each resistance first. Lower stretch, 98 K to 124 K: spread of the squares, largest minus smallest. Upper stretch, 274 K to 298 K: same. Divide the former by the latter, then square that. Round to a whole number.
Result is 99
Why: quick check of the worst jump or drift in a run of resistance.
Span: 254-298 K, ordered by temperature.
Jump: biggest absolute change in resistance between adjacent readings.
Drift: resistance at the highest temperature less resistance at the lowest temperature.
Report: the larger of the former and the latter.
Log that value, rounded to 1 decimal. 18.2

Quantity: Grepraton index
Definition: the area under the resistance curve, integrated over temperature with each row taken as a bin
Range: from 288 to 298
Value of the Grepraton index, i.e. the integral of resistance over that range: 1350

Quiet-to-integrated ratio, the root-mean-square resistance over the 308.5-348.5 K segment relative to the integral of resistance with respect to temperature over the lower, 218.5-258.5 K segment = 0.0218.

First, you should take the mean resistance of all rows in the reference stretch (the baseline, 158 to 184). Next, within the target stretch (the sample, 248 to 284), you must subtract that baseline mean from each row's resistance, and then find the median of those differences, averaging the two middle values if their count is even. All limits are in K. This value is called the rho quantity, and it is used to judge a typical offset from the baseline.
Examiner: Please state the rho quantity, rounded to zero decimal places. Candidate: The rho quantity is -3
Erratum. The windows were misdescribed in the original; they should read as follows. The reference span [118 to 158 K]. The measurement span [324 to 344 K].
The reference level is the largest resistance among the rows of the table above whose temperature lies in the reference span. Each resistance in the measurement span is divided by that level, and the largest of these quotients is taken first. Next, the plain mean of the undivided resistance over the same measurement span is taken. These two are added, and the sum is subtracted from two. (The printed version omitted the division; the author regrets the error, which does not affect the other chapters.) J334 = -120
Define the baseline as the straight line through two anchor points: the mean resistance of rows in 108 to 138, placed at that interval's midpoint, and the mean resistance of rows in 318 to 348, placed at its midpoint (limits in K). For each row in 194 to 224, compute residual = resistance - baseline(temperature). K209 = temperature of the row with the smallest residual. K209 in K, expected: 201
